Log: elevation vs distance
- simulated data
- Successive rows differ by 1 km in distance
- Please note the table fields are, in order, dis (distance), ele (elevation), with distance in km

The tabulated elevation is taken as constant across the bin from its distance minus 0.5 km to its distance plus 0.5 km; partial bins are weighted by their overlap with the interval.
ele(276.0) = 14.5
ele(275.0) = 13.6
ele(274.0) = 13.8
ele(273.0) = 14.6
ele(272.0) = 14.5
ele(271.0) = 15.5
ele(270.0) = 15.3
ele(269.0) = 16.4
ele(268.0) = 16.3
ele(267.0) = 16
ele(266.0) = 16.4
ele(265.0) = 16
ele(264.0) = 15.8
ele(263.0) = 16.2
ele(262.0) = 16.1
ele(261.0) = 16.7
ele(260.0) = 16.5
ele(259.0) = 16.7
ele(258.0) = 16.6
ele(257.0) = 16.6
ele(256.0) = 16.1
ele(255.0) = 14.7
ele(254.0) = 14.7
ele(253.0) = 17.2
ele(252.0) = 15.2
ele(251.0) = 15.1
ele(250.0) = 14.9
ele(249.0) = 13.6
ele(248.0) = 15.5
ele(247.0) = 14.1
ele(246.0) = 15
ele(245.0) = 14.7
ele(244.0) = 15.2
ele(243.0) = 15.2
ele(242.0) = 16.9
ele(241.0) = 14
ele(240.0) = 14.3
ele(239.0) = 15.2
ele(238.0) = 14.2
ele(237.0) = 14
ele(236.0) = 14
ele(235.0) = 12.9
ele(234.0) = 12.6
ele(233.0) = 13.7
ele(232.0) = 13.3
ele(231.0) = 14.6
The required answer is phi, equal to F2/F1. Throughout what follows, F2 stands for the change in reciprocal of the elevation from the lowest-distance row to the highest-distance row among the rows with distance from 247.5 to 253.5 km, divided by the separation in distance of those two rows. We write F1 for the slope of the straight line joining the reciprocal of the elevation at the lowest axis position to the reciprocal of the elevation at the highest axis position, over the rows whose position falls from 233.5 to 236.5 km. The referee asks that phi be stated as 0.3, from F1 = -0.0040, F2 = -0.0013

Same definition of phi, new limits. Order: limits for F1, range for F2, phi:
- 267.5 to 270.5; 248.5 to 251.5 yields -1.8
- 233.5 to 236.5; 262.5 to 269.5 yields 0.0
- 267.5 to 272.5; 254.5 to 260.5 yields -0.8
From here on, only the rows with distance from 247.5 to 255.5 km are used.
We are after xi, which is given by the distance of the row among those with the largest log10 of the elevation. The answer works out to 253.0 km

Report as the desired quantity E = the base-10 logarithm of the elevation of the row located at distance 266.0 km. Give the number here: 1.21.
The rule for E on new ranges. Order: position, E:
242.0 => 1.23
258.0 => 1.22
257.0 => 1.22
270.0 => 1.18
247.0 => 1.15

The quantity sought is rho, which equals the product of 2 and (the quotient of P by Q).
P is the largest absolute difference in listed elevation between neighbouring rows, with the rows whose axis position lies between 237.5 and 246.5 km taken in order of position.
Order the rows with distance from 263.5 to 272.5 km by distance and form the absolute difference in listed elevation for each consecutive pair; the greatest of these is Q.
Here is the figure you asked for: 5.27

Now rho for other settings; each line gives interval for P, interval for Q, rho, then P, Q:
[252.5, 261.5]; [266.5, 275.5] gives 4.55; 2.5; 1.1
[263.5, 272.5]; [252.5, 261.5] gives 0.88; 1.1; 2.5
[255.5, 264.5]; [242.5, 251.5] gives 0.63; 0.6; 1.9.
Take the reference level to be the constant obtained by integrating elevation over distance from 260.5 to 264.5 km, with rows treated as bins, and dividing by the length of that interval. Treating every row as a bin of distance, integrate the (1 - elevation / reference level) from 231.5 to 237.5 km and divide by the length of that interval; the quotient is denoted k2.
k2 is 0.17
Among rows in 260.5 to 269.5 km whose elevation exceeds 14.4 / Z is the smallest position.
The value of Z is 261.0 km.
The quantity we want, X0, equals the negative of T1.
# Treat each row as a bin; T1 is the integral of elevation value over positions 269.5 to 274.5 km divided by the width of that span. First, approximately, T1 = 14.7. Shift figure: -14.7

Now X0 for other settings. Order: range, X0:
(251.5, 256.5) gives -15.6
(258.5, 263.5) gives -16.4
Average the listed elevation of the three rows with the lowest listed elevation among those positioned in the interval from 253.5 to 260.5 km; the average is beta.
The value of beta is 15.2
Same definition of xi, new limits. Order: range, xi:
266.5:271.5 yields 269.0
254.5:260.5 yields 259.0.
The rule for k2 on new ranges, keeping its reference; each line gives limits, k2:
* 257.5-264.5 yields -0.01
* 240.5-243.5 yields 0.05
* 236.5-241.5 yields 0.11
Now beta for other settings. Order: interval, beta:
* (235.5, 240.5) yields 14.1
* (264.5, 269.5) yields 16.1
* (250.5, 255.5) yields 14.8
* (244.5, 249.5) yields 14.1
